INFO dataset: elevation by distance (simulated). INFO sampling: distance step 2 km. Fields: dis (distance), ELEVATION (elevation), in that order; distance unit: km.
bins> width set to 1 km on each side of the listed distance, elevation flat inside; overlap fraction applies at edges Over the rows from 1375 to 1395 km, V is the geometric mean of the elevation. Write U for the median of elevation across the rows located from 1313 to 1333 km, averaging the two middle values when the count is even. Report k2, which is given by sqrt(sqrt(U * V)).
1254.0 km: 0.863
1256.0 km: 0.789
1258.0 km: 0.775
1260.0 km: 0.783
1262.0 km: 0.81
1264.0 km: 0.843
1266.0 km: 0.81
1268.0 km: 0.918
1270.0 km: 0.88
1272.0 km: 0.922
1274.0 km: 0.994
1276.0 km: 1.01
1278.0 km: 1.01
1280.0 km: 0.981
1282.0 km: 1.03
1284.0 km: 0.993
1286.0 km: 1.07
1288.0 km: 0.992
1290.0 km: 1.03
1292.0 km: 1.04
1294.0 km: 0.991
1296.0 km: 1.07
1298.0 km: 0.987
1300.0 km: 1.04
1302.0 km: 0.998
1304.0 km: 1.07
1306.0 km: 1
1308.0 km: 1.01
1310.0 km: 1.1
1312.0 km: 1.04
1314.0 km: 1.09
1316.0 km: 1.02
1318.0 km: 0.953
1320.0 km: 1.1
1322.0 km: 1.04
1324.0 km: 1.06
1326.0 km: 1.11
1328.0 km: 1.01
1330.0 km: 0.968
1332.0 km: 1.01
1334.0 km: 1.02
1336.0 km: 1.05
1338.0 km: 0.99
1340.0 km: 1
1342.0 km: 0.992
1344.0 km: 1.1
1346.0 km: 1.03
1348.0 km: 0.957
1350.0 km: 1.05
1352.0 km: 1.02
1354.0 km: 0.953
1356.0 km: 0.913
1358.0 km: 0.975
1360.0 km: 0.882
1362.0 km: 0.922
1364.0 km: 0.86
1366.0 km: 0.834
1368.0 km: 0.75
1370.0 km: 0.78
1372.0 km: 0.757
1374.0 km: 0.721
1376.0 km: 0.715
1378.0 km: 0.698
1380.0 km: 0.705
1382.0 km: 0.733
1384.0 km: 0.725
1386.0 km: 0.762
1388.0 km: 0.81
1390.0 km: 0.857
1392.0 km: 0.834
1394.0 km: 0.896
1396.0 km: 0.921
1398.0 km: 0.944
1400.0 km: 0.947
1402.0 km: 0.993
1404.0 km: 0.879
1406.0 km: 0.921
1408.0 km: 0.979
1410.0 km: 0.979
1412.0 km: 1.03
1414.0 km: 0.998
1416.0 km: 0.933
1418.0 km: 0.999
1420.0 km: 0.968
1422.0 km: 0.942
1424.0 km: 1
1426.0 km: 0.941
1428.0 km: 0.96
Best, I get 0.94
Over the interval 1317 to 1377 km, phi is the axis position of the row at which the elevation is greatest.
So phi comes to 1326.0 km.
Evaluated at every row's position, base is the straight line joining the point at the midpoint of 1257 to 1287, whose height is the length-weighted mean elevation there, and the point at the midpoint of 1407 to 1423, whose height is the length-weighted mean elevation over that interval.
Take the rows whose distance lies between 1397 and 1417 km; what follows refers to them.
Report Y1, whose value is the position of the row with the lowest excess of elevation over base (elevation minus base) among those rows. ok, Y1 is 1404.0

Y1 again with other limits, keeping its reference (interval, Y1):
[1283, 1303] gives 1298.0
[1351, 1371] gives 1368.0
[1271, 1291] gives 1272.0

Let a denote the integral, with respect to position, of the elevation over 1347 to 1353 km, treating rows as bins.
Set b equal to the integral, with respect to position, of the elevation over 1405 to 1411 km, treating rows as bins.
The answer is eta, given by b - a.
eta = -0.3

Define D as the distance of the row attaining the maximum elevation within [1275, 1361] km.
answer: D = 1326.0 km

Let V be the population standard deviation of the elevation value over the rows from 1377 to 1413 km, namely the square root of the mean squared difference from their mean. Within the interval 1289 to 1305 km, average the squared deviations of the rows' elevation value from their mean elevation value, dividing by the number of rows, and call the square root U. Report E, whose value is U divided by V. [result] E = 0.3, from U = 0.031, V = 0.10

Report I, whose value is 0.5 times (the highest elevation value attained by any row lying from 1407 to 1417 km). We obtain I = 0.515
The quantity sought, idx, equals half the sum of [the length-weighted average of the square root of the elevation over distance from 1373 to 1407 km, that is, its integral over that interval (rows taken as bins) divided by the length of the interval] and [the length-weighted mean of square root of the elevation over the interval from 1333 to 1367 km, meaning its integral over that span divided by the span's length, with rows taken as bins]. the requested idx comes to 0.95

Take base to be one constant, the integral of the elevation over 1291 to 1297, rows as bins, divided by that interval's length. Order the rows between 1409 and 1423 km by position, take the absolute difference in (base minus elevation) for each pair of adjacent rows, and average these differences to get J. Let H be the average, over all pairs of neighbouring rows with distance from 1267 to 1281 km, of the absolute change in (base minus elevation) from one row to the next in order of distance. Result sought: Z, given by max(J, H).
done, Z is 0.045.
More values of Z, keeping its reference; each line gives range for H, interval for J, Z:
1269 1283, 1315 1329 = 0.074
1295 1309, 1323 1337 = 0.055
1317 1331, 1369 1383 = 0.070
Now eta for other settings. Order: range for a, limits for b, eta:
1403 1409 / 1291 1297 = 0.6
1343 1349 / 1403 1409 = -0.6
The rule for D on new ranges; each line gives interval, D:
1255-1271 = 1268.0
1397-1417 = 1412.0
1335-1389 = 1344.0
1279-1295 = 1286.0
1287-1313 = 1310.0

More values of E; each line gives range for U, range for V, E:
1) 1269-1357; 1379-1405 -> 0.6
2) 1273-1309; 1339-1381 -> 0.2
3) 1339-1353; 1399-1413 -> 0.9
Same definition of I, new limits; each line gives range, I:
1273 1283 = 0.515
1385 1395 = 0.448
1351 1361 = 0.510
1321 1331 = 0.555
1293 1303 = 0.535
